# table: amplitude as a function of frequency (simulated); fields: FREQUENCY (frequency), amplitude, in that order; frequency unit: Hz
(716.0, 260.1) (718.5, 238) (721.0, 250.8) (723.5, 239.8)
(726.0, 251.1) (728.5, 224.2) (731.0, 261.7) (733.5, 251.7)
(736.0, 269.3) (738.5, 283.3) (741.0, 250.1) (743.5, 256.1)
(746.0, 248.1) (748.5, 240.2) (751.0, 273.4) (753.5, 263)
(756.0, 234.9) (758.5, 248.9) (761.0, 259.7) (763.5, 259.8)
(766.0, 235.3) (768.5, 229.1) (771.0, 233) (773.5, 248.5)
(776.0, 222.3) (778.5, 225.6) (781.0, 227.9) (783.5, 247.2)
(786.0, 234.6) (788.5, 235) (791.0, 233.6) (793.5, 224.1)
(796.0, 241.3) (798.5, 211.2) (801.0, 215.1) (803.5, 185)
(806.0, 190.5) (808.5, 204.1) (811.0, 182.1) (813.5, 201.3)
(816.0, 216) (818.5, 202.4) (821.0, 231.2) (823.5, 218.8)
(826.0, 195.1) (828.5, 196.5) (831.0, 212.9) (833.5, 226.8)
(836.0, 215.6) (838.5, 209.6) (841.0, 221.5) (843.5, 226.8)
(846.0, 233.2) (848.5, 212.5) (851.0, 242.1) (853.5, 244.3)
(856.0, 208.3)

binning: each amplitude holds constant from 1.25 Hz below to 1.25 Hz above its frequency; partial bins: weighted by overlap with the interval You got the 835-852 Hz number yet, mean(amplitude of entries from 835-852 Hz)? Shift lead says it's 223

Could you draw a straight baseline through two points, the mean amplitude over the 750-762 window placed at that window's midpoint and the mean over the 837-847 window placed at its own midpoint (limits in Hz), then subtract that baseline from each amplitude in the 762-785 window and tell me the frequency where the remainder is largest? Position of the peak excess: 763.5 Hz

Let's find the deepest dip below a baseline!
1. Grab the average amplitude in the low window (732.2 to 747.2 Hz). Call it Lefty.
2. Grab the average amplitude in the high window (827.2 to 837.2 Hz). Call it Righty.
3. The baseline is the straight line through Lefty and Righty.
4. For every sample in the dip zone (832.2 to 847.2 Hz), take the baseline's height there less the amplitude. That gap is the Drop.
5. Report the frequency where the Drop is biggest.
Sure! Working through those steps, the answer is 838.5 Hz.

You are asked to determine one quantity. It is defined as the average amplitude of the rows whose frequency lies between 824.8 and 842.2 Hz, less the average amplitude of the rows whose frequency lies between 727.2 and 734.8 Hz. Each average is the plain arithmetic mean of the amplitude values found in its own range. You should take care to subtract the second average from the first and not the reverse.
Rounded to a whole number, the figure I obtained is -35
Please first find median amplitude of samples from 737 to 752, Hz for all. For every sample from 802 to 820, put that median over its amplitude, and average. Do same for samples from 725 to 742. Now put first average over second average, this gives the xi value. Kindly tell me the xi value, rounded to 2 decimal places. 1.29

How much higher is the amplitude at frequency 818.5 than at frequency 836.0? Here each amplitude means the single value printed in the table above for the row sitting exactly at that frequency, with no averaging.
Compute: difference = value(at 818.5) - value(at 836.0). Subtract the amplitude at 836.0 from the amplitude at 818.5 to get -13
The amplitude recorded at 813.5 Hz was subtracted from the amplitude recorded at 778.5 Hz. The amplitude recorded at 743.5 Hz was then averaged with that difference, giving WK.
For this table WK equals 140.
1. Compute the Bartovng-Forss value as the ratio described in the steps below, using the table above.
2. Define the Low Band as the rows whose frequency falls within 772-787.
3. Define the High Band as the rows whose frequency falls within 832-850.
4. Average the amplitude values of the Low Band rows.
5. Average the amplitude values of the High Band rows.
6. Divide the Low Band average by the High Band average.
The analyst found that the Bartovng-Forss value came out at 1.06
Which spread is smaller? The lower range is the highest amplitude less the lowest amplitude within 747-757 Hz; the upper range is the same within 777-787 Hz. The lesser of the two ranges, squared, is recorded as 467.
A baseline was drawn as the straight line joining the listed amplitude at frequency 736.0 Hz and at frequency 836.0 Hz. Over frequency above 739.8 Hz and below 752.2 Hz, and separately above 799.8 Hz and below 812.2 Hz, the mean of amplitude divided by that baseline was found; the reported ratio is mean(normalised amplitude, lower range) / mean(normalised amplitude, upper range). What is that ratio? 1.14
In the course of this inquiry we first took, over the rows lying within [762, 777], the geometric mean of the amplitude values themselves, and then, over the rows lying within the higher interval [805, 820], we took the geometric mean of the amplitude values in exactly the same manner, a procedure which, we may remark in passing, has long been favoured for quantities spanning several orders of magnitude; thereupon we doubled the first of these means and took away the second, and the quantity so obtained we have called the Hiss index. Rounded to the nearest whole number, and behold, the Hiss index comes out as 276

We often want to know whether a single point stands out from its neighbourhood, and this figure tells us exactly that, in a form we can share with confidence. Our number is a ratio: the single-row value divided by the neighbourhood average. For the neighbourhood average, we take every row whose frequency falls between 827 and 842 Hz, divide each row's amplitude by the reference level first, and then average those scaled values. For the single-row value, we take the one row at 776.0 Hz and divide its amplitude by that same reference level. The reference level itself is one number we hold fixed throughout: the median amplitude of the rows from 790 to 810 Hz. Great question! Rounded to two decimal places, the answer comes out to 1.04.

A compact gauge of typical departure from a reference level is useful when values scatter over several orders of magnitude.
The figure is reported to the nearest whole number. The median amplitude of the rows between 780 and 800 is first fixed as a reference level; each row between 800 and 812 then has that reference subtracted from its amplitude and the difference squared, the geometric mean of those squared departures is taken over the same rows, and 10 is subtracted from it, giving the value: 1311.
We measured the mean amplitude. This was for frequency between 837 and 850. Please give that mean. 221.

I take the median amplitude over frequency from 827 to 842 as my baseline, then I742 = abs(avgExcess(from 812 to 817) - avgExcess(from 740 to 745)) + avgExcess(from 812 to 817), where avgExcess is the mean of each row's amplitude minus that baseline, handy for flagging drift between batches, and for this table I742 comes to 39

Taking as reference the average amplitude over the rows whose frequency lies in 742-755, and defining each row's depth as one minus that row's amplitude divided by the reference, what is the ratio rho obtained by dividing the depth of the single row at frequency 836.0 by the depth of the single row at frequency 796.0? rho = 3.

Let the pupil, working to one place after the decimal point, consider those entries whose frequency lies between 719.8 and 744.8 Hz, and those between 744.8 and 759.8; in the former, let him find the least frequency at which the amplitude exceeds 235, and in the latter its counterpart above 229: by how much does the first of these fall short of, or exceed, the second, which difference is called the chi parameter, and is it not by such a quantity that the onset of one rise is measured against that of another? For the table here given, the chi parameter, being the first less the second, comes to -25.0 Hz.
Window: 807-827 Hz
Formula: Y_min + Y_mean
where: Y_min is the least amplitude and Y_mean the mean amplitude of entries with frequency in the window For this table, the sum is 388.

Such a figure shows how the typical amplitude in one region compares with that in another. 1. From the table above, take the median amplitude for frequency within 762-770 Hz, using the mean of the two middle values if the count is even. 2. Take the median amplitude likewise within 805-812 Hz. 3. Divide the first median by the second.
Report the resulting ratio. 1.24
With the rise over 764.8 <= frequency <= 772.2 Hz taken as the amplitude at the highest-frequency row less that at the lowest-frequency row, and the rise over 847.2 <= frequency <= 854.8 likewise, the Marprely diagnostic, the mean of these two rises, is 15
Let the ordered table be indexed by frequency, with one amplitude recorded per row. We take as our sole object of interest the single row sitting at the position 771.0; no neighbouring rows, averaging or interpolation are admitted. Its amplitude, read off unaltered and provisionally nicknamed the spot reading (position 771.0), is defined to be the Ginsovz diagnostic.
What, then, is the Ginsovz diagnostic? 233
